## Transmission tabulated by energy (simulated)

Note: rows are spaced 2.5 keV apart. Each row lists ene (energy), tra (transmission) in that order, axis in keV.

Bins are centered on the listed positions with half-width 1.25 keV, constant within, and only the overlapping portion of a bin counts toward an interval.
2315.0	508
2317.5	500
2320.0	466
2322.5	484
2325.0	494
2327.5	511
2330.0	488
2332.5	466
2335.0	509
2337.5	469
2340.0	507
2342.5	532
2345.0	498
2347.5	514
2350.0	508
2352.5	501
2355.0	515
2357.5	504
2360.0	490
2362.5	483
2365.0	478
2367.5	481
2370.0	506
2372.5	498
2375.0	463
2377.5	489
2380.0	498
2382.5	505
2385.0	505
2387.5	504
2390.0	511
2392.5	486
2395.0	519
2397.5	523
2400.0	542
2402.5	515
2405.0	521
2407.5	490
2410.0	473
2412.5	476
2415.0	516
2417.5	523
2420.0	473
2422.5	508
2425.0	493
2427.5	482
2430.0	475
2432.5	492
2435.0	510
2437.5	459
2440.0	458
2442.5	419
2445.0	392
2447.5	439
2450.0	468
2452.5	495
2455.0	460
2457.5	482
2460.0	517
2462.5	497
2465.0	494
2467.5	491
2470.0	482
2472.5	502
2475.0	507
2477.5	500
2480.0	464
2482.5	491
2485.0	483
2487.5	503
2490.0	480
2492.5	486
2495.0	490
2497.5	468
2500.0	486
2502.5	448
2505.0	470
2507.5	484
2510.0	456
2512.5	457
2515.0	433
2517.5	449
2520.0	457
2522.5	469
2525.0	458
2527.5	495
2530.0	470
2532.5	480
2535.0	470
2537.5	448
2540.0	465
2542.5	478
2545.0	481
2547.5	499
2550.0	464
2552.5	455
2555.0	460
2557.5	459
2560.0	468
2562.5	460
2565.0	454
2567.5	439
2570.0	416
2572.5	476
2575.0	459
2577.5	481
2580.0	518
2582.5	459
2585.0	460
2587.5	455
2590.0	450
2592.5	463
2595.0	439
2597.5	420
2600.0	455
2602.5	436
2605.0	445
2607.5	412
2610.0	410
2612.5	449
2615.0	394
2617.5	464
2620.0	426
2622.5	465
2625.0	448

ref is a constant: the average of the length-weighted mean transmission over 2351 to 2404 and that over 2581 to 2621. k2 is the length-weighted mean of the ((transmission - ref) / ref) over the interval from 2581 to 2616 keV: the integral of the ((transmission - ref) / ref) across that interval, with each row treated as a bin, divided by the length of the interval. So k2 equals -0.065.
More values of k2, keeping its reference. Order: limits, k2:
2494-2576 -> -0.014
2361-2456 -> 0.036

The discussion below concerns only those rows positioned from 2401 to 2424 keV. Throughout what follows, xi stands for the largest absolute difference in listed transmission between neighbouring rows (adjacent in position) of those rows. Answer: 50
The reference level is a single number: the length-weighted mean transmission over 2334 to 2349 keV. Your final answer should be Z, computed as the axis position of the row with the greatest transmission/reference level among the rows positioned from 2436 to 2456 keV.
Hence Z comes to 2452.5 keV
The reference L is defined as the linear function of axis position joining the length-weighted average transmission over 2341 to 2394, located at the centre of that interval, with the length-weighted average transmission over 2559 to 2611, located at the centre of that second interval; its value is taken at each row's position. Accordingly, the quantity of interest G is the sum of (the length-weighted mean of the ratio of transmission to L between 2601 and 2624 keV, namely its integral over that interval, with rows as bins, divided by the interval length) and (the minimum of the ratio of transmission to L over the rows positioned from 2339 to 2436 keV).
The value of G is 1.91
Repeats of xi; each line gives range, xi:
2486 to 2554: 38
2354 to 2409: 35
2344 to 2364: 16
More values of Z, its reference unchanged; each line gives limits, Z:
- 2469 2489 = 2475.0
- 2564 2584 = 2580.0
